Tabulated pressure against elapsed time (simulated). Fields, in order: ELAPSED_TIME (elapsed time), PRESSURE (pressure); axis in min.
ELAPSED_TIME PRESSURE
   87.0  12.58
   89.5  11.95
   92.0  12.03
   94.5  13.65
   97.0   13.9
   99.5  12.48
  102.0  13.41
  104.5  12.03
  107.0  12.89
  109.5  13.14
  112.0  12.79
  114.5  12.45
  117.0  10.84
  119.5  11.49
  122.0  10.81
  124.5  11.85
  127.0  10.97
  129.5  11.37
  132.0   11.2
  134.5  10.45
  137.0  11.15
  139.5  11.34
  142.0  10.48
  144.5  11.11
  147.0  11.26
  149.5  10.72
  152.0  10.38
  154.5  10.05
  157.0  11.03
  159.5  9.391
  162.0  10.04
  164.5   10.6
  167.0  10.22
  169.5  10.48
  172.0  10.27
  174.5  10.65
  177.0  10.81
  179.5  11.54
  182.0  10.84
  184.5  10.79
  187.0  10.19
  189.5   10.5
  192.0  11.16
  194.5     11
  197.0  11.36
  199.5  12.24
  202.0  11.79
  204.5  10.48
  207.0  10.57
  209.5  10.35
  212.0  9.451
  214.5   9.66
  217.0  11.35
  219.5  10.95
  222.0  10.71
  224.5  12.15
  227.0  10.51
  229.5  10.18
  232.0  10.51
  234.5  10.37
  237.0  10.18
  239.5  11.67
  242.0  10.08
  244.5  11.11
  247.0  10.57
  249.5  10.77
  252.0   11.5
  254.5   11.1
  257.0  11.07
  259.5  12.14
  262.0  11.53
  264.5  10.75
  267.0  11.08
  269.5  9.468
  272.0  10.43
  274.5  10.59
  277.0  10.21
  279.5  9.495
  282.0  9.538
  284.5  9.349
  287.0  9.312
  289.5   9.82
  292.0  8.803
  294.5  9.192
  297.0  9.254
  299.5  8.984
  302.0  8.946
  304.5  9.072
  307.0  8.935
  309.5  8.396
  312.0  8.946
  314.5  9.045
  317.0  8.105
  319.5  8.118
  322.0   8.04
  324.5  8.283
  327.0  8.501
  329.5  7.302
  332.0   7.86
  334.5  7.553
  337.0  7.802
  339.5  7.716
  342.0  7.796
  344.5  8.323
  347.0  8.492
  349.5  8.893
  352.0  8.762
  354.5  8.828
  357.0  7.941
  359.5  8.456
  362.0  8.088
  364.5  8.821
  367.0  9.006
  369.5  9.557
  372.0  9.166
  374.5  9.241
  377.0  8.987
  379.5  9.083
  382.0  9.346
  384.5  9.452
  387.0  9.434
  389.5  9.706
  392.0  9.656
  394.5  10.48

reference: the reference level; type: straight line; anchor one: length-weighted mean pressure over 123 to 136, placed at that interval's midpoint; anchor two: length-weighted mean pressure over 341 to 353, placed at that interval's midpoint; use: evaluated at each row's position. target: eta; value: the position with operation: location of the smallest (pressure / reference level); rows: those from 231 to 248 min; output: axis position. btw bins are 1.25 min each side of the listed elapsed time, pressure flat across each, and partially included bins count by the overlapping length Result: 242.0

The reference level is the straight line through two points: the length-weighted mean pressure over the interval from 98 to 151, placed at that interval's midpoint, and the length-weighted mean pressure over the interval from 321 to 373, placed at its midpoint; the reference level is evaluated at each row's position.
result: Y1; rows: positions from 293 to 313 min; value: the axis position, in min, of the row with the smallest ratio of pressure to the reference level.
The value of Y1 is 309.5 min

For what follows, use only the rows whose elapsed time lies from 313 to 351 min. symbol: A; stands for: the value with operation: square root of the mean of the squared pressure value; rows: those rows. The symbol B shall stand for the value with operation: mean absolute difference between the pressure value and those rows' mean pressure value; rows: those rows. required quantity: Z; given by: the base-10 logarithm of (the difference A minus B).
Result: 0.89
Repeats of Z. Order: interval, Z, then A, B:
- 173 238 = 1.01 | 10.8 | 0.51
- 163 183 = 1.02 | 10.7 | 0.29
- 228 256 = 1.01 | 10.7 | 0.45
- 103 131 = 1.05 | 11.9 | 0.71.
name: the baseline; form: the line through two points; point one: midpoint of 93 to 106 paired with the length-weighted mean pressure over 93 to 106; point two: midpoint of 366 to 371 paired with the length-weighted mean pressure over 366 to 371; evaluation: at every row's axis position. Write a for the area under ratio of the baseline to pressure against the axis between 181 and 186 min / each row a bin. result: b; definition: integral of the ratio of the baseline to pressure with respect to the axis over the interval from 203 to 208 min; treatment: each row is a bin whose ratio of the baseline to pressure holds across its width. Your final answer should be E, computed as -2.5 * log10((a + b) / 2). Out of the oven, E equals -1.85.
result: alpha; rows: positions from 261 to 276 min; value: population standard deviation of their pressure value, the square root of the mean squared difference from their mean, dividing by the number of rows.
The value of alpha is 0.63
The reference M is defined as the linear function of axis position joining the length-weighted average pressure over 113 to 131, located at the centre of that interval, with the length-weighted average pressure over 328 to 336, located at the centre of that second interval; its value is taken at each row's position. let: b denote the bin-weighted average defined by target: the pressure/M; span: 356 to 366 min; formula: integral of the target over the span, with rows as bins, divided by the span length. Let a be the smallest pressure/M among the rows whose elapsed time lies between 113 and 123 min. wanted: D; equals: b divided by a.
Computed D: 1.25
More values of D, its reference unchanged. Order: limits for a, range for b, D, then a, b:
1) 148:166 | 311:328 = 1.23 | 0.87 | 1.08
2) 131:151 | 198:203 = 1.29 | 0.93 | 1.20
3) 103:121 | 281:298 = 1.18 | 0.94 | 1.11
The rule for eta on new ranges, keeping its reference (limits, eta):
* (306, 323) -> 322.0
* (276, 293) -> 292.0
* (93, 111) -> 104.5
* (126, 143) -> 134.5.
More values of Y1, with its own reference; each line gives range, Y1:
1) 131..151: 134.5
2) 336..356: 339.5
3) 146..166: 159.5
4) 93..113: 104.5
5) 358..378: 362.0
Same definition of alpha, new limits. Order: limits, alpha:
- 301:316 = 0.23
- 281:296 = 0.31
